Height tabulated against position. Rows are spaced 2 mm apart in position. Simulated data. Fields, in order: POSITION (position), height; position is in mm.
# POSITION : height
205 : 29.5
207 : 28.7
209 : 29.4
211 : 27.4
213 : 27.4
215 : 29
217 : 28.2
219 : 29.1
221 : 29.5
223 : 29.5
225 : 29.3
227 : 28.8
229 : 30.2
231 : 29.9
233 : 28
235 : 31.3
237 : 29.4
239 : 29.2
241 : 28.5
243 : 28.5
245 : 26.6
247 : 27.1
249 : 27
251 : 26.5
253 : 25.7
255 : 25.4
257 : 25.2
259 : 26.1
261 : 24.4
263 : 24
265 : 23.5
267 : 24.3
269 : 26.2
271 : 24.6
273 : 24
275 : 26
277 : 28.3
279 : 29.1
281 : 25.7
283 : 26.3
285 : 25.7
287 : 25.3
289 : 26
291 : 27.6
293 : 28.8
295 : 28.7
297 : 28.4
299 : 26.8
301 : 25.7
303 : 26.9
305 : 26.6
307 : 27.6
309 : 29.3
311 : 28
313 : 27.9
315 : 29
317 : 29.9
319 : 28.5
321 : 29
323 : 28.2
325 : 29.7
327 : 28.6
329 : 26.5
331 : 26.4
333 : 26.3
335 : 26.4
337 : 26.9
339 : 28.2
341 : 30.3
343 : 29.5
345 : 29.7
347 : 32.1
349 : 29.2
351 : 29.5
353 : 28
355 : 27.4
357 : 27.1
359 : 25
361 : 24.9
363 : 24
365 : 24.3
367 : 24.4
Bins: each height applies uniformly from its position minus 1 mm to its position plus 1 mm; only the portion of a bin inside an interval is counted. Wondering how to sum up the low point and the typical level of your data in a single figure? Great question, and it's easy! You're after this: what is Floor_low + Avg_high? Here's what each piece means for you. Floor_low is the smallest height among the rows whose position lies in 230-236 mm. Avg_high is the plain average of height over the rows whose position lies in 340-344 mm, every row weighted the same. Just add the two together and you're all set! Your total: 57.9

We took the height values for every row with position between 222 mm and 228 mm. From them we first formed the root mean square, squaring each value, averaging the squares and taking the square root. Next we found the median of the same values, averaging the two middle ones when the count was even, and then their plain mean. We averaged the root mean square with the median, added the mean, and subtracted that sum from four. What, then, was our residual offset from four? -54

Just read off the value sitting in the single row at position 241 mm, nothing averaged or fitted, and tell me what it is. 28.5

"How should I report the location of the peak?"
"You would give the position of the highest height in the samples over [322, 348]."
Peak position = 347 mm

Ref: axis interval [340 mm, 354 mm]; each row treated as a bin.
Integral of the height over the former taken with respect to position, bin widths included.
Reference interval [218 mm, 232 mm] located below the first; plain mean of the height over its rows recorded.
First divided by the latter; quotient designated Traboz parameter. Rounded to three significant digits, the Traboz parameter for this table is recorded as 14.1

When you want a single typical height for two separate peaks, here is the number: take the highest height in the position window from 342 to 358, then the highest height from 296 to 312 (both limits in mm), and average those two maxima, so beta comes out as 30.7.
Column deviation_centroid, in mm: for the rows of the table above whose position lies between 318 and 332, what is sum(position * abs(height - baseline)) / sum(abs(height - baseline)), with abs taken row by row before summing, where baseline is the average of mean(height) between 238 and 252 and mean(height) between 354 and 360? 324.1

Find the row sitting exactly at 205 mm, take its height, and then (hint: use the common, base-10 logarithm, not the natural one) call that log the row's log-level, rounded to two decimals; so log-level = 1.47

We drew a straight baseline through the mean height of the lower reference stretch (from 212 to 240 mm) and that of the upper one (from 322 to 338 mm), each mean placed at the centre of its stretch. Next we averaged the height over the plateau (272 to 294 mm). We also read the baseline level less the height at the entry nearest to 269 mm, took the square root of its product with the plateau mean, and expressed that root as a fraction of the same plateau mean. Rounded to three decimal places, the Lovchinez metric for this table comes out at 0.290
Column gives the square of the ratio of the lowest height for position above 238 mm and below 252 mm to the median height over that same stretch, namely 0.956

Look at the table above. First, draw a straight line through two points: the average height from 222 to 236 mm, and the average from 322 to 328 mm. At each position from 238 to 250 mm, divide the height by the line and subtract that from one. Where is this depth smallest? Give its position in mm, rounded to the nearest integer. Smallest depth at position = 239 mm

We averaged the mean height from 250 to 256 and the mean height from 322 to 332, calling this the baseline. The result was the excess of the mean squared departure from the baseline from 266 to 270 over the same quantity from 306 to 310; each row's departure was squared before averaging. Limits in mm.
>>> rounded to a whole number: 0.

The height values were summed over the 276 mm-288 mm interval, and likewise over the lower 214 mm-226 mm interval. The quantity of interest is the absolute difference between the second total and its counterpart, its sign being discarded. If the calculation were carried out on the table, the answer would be 14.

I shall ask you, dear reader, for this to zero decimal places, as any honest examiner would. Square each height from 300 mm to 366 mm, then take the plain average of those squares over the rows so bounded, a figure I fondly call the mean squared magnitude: 775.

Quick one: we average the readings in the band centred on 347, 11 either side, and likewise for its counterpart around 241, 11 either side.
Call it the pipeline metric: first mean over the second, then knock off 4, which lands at -2.98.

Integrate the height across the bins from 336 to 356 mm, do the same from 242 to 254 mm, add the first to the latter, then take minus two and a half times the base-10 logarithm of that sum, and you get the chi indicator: -7.39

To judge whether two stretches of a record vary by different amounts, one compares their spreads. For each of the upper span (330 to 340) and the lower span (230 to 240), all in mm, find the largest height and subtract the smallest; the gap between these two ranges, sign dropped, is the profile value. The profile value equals 1.4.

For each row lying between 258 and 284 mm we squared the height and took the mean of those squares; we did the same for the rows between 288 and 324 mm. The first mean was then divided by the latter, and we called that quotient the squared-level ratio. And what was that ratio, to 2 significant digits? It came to 0.84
